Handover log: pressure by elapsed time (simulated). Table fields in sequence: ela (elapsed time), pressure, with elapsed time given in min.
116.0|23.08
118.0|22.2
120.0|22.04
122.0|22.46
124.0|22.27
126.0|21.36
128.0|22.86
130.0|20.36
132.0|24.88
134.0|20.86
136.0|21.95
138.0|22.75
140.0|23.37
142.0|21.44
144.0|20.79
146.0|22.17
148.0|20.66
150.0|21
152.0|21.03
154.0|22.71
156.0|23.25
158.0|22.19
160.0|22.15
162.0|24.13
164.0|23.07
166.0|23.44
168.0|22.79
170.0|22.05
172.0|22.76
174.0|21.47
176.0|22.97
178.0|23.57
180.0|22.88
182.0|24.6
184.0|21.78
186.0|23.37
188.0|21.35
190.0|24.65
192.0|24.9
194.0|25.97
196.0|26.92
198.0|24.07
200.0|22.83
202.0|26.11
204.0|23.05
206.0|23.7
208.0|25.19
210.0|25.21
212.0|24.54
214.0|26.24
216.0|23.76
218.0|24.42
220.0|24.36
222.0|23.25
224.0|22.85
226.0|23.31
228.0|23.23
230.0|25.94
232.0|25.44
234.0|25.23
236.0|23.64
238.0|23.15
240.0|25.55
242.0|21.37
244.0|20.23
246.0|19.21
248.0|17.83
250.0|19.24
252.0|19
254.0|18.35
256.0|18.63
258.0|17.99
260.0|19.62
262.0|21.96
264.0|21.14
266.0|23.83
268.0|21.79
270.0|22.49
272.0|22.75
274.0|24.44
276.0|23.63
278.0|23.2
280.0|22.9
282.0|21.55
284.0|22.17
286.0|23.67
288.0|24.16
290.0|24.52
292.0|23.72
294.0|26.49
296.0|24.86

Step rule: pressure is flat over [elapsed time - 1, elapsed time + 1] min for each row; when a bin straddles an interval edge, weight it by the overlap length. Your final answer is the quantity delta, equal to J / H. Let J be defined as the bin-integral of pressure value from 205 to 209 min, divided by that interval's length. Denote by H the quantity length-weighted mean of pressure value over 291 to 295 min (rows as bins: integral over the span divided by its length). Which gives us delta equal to 0.97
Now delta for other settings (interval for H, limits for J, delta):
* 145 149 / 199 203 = 1.14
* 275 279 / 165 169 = 0.99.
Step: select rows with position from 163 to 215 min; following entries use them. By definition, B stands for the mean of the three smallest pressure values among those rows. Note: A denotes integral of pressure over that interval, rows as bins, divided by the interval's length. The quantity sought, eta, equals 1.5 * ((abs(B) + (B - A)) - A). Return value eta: -7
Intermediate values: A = 23.8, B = 21.5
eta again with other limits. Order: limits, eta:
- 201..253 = -14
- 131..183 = -5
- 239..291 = -11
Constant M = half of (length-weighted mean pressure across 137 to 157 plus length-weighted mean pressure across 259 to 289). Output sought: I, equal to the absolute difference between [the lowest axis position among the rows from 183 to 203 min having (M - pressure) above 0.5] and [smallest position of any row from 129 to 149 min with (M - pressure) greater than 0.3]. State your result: 58 min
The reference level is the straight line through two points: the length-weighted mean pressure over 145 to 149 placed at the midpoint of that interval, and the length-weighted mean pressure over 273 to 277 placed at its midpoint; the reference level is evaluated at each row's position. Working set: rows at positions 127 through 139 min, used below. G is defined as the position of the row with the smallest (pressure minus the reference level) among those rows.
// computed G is 130.0 min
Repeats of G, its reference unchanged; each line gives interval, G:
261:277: 264.0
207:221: 216.0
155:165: 160.0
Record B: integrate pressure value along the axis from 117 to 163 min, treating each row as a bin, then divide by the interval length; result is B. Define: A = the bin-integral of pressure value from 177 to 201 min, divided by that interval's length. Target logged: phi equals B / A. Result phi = 0.93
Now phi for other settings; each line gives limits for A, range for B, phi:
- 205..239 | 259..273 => 0.90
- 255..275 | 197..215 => 1.14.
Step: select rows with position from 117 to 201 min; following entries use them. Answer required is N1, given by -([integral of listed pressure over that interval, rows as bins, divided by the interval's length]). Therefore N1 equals -22.7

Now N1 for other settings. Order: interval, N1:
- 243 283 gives -21.0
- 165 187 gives -22.9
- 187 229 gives -24.3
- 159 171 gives -22.9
